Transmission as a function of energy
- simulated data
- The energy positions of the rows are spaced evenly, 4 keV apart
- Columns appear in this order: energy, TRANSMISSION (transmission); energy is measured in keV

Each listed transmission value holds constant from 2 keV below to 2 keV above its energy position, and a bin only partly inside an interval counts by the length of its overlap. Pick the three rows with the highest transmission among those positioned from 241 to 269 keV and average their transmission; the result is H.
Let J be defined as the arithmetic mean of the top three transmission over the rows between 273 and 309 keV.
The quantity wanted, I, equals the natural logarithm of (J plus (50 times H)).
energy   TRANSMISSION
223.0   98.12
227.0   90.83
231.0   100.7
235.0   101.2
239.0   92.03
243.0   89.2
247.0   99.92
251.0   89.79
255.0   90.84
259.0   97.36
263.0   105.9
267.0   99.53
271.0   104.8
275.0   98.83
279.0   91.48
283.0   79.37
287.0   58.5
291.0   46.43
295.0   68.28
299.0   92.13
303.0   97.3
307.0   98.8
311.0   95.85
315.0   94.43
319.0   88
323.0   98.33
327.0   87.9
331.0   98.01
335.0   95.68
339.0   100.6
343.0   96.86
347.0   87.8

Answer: 8.55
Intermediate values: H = 102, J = 98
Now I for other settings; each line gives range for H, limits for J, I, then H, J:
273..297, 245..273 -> 8.43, 90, 104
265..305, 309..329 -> 8.55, 101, 96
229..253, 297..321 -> 8.54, 101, 97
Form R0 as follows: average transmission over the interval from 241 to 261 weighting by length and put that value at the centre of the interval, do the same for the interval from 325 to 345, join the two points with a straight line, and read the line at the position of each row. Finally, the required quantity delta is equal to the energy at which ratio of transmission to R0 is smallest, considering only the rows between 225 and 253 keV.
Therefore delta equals 243.0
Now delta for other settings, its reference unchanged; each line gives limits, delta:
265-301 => 291.0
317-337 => 327.0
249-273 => 251.0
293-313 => 295.0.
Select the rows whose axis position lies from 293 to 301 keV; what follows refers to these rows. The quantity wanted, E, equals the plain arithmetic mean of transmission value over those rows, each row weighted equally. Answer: 80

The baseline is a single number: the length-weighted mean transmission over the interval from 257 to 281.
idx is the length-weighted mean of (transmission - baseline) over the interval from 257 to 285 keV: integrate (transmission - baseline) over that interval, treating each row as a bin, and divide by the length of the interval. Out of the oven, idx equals -3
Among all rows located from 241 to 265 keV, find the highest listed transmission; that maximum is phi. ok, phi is 105.9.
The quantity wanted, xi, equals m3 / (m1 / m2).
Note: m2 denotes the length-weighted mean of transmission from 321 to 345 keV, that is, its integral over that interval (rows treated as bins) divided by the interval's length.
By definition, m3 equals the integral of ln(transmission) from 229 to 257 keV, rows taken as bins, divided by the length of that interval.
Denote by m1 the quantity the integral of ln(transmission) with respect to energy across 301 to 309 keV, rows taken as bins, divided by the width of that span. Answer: 95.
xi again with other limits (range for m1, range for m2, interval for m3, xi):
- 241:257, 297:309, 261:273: 98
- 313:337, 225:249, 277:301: 90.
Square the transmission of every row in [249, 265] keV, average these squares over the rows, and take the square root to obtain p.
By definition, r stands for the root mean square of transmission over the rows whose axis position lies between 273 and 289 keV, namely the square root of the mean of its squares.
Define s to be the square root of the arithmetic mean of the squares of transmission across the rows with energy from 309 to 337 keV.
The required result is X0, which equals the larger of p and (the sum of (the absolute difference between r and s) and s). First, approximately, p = 96.2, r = 83.5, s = 94.1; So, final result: 105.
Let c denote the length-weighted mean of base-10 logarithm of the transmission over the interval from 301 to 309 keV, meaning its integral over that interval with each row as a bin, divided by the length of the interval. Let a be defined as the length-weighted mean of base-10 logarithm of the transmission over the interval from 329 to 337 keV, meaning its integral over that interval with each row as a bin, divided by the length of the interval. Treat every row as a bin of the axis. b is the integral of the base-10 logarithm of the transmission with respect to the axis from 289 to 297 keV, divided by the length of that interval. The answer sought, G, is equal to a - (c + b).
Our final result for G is -1.76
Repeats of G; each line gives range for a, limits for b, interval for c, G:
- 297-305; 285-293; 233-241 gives -1.73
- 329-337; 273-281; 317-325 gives -1.96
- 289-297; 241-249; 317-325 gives -2.19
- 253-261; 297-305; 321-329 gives -1.97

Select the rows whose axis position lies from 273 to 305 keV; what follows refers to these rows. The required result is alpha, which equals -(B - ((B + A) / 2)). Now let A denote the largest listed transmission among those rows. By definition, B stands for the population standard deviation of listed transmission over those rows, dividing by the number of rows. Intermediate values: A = 98.83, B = 18.2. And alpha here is 40.3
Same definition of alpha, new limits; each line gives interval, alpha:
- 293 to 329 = 44.9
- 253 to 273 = 50.2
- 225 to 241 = 48.2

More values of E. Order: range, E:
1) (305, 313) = 97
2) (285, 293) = 52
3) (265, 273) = 102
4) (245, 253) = 95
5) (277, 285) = 85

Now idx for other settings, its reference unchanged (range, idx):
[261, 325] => -11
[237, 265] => -5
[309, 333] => -6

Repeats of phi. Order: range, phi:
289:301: 92.13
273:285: 98.83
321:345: 100.6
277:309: 98.8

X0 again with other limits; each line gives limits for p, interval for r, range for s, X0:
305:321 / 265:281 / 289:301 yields 99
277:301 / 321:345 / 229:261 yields 96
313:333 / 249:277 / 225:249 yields 98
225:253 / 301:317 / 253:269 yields 101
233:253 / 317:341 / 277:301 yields 95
